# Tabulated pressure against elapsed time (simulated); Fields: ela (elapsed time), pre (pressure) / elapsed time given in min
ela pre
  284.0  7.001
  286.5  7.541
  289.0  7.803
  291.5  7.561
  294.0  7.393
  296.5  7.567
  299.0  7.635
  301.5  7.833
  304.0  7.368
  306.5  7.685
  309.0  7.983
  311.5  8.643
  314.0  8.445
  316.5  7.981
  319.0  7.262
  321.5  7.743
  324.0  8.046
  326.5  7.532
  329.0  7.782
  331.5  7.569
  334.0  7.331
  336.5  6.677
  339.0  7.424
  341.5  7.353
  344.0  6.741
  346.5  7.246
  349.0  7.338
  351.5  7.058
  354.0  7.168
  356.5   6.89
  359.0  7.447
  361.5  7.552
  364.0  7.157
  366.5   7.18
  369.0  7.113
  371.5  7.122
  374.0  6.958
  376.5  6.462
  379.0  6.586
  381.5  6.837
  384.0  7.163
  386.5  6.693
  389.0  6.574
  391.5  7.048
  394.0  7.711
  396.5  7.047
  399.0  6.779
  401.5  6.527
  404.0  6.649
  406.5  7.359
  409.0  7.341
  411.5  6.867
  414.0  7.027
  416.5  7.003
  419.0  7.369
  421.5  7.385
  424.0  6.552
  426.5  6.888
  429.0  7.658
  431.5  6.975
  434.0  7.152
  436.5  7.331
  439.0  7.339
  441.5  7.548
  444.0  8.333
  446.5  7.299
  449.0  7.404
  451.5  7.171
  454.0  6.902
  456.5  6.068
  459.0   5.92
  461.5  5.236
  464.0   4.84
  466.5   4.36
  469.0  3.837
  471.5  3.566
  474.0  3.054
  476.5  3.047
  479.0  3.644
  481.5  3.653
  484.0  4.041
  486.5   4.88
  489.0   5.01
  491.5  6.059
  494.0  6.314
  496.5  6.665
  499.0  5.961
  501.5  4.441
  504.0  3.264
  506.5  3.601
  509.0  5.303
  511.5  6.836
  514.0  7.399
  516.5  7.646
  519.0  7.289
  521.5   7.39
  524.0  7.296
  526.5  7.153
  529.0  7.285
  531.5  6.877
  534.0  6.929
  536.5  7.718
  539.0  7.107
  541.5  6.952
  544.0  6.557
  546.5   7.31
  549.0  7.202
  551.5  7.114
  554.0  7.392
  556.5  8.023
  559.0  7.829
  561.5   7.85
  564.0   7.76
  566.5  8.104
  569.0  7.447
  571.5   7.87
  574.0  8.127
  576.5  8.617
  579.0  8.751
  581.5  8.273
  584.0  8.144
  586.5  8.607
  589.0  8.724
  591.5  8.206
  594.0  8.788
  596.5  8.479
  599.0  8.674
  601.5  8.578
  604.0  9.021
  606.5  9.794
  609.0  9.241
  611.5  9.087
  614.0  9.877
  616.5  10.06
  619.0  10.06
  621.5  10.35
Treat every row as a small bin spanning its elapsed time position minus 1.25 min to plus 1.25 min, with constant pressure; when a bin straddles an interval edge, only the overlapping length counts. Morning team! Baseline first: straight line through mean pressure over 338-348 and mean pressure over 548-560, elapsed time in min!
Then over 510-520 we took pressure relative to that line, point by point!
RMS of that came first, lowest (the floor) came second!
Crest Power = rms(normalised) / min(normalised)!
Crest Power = 1.07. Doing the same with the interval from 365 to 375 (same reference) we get 1.02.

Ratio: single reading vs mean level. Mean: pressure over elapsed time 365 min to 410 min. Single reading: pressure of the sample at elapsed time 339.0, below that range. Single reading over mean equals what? 1.1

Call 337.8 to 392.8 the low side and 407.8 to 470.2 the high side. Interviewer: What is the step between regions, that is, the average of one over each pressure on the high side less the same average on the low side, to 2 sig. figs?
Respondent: 0.012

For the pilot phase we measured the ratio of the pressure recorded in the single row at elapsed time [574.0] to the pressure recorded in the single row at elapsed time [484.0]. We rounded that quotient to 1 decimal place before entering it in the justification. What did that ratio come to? 2.0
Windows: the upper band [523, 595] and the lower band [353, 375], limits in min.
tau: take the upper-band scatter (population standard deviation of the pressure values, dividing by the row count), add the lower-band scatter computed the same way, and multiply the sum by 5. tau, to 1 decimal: 4.1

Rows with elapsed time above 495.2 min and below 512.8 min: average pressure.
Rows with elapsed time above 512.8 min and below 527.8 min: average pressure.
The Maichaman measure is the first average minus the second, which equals -2.2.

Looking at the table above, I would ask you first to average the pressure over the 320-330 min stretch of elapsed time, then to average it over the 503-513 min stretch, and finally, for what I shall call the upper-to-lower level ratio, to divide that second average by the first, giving 0.6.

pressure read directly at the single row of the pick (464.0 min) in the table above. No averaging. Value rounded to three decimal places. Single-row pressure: 4.840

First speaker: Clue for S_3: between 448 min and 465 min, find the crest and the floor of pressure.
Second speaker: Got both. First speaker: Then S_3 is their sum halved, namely 6.1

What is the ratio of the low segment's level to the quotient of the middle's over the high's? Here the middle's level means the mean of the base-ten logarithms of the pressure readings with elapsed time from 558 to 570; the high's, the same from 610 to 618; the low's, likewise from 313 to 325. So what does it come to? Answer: 0.99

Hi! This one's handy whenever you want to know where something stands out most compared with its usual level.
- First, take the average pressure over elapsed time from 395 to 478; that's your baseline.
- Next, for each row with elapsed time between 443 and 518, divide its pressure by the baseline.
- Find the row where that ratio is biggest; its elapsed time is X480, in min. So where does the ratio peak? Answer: 444.0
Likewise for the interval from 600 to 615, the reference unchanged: 614.0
